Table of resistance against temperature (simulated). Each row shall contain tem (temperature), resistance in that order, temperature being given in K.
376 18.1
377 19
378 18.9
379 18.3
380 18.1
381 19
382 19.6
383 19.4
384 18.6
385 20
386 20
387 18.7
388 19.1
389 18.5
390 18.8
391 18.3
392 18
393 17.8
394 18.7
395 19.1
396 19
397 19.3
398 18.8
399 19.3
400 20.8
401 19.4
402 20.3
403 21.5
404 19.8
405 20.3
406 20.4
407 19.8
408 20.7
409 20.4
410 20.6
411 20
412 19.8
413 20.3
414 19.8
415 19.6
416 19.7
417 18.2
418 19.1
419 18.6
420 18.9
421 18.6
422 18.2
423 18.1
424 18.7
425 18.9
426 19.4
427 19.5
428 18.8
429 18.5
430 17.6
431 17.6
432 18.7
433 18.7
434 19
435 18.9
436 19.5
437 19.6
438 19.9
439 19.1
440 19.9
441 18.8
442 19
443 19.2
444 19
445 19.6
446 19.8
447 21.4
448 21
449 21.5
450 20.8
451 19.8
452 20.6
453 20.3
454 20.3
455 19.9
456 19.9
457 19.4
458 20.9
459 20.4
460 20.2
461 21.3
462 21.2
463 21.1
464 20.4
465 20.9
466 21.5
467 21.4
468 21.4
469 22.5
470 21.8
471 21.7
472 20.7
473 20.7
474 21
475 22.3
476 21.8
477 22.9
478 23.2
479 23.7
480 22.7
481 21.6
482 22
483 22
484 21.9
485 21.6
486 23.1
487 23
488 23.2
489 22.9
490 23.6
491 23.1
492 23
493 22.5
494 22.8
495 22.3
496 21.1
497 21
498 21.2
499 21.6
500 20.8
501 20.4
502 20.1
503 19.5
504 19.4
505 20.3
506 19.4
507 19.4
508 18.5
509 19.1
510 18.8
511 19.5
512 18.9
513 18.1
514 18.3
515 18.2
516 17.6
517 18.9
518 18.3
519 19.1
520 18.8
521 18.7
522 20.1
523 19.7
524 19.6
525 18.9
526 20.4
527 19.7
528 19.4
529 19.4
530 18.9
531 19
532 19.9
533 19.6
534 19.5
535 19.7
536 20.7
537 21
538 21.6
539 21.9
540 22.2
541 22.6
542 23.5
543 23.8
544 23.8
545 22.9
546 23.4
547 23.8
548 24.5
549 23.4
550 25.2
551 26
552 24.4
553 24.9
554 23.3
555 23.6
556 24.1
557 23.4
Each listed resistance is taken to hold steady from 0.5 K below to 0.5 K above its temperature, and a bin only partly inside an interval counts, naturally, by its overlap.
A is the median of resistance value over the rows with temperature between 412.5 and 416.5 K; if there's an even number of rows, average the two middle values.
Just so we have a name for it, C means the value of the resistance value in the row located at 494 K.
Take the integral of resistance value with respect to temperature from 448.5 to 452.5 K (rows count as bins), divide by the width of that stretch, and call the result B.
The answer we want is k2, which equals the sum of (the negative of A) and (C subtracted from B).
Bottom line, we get -21.9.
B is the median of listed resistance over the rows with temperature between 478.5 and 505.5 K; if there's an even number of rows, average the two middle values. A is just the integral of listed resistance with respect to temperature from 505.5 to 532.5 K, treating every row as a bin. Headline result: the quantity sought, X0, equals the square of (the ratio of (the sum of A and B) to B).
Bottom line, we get 595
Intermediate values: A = 515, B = 22.0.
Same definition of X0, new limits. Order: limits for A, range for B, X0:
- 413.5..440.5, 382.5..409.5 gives 755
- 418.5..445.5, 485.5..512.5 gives 640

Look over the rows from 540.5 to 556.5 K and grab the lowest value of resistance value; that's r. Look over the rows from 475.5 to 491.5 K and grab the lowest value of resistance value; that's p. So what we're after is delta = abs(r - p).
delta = 1.0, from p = 21.6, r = 22.6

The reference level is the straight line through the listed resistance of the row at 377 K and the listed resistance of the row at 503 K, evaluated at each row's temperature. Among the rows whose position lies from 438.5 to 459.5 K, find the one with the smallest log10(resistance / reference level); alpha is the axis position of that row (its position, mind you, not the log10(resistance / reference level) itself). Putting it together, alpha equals 441 K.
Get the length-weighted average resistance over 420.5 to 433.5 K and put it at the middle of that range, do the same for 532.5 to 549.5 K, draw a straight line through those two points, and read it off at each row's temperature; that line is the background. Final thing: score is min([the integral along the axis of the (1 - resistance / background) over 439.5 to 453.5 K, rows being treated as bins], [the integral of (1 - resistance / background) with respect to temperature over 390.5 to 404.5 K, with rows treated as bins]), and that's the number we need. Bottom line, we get -1.33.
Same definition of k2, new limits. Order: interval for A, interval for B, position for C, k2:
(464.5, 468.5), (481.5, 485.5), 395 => -18.6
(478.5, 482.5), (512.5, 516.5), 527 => -24.0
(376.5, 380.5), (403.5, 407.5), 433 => -17.2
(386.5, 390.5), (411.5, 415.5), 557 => -22.3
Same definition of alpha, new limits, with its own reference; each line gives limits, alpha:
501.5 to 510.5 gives 508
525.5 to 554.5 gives 530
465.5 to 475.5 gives 473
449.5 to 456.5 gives 451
